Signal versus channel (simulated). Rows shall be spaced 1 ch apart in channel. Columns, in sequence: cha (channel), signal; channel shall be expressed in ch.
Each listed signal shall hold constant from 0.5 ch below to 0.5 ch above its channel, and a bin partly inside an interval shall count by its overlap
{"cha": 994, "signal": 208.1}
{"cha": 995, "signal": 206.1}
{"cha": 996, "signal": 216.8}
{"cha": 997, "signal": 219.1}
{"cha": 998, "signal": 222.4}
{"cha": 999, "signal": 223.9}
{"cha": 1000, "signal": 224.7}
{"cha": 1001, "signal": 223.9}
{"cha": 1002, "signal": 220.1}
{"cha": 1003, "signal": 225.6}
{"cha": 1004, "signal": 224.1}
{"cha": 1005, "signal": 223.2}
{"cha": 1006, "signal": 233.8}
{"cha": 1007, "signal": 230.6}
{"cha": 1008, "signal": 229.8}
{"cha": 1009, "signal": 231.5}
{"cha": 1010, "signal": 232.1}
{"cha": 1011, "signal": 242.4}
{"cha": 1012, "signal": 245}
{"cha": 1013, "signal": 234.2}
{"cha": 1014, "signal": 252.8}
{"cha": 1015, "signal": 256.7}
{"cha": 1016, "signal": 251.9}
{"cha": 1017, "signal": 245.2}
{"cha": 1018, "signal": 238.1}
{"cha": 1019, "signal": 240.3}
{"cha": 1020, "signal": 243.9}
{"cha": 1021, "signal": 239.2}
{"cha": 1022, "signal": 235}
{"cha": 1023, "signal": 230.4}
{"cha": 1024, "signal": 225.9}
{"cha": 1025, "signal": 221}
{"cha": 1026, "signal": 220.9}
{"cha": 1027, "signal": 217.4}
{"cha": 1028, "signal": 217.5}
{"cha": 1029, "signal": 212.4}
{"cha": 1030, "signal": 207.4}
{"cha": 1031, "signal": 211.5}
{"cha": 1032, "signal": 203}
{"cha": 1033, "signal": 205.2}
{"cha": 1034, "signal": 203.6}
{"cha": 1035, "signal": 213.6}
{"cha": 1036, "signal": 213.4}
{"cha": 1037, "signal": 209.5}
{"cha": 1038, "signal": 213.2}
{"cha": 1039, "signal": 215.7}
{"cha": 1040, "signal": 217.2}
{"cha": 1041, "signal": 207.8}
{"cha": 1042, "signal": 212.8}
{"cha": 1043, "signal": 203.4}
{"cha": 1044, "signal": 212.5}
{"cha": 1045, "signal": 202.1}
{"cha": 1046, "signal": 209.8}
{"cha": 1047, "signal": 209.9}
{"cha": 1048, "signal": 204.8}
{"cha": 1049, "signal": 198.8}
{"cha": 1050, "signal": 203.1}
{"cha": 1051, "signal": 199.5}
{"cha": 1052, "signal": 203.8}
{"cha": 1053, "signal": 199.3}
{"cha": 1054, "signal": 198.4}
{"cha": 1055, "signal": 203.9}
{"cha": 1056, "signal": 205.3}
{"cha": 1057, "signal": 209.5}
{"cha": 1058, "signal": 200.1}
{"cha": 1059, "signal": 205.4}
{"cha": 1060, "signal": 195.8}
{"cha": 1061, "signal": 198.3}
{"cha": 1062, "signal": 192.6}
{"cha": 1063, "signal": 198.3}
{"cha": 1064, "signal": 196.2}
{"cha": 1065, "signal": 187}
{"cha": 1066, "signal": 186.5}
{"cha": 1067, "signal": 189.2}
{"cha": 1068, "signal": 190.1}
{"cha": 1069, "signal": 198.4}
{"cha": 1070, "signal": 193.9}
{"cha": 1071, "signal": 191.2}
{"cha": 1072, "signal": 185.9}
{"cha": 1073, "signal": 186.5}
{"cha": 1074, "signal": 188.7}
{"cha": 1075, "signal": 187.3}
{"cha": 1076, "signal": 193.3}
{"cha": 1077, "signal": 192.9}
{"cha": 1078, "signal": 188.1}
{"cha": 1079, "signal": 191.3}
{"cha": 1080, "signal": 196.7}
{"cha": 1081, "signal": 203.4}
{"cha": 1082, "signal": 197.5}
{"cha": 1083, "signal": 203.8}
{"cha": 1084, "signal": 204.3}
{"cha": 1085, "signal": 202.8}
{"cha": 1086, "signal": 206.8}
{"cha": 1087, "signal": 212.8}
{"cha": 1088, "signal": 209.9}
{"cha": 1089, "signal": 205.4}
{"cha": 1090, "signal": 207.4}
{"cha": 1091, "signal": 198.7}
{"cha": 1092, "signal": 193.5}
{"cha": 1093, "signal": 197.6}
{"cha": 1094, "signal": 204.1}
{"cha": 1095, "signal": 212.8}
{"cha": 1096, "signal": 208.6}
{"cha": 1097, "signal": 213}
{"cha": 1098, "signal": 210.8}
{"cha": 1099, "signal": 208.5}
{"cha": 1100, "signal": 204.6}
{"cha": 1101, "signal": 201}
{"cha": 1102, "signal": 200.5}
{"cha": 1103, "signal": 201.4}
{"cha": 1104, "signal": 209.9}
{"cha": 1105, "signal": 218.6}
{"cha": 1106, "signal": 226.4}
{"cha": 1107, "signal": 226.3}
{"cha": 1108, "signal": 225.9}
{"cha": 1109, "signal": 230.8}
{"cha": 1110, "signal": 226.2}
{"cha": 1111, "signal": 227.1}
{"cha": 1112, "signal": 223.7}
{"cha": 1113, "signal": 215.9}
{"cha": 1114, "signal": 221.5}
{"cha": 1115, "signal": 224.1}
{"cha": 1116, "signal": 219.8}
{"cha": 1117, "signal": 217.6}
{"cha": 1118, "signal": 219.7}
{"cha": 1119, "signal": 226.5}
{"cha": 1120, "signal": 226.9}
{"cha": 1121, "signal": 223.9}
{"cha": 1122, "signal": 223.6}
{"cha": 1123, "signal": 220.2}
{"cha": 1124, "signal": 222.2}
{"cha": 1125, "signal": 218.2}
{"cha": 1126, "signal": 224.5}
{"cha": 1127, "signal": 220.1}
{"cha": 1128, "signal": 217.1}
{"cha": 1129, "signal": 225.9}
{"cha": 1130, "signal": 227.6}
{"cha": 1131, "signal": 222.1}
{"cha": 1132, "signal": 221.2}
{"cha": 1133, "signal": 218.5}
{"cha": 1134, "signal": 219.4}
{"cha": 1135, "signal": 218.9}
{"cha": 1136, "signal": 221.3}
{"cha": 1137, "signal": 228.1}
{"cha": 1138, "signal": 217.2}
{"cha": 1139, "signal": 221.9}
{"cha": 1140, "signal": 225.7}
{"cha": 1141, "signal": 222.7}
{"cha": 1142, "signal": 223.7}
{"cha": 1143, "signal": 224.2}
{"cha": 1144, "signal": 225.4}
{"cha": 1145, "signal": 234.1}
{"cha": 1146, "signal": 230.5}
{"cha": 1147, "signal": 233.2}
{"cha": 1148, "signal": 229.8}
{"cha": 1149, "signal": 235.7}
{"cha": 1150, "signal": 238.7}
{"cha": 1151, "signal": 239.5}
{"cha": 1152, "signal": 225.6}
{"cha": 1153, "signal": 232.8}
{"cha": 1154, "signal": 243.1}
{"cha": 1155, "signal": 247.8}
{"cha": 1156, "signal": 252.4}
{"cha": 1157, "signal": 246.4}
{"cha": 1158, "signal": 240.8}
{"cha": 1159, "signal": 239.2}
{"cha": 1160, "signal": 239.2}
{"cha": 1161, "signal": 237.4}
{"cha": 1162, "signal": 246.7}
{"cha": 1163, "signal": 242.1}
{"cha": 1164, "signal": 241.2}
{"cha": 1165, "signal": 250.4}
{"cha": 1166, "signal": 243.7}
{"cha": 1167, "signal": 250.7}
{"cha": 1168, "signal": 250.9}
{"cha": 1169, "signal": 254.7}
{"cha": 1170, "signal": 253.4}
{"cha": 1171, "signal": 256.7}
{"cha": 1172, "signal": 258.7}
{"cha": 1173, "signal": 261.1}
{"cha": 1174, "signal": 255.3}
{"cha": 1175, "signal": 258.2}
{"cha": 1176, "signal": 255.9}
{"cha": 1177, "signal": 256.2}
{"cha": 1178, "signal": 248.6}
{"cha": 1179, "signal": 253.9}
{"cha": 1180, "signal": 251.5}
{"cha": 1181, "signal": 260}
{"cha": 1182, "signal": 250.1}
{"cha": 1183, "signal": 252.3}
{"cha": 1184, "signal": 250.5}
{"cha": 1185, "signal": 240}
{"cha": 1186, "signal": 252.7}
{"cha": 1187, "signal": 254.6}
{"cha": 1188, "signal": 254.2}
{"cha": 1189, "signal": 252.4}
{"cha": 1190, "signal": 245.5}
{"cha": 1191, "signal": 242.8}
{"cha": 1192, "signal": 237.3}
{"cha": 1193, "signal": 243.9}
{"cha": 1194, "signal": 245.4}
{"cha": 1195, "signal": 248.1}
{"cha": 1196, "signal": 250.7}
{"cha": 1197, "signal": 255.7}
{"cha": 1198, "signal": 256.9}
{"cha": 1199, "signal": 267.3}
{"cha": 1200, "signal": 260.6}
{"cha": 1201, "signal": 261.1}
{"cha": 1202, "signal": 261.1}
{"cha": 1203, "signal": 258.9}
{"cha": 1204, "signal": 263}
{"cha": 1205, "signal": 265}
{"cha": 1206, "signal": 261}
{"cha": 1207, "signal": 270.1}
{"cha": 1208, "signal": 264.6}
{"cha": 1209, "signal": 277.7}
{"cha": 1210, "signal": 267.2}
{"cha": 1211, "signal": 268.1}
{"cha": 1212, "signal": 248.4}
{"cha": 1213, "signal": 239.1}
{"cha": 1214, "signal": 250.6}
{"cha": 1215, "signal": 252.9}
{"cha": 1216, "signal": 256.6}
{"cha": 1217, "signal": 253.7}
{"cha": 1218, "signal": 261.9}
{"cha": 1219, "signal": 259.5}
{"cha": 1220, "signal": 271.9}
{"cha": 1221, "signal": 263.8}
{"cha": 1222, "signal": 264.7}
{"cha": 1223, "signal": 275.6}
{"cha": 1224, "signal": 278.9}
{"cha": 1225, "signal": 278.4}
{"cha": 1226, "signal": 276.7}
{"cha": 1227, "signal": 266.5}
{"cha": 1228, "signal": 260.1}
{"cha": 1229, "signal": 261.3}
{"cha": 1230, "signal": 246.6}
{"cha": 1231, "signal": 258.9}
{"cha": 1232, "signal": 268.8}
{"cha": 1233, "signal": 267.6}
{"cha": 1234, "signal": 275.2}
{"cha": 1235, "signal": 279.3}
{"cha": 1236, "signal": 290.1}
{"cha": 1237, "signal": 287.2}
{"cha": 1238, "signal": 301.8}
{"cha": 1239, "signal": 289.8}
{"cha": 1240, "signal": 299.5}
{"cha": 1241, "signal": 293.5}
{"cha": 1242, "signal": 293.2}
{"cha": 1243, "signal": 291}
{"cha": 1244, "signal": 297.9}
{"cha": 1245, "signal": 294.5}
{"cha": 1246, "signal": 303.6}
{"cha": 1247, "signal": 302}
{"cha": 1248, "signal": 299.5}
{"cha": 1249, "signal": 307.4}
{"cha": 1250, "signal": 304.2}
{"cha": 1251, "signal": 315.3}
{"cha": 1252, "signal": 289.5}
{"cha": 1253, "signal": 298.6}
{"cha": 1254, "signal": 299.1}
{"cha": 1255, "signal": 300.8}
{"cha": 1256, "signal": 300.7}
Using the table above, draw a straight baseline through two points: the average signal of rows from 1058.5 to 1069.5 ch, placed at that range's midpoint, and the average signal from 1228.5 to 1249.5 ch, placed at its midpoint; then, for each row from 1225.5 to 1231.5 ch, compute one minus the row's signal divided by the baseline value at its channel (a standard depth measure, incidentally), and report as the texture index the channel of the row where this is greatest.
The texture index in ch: 1230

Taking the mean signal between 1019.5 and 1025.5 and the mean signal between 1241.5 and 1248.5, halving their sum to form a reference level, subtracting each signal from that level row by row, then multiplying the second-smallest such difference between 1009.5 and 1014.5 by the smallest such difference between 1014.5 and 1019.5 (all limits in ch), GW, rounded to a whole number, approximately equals 165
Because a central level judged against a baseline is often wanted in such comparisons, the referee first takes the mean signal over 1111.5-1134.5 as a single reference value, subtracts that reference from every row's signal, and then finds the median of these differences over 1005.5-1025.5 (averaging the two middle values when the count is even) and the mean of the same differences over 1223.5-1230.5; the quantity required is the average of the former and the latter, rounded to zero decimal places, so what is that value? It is 30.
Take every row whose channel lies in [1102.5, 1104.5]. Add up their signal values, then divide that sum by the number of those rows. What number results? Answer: 206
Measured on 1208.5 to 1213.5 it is 260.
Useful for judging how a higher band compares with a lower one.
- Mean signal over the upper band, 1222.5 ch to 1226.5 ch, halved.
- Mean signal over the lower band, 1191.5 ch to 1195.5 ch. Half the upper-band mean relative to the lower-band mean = 0.57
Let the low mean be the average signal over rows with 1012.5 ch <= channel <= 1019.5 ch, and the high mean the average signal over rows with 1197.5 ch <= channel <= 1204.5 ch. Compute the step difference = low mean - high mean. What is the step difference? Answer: -16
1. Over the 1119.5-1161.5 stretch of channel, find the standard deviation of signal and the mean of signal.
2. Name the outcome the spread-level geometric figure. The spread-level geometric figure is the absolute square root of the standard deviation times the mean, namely 46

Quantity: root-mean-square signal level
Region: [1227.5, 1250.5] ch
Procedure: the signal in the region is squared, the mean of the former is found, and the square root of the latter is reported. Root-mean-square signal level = 286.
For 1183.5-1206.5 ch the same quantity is 254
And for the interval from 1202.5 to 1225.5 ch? 263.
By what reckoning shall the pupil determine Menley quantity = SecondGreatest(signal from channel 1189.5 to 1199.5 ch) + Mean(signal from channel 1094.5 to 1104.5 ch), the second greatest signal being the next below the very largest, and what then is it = 464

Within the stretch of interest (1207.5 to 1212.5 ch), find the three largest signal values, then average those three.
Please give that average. 271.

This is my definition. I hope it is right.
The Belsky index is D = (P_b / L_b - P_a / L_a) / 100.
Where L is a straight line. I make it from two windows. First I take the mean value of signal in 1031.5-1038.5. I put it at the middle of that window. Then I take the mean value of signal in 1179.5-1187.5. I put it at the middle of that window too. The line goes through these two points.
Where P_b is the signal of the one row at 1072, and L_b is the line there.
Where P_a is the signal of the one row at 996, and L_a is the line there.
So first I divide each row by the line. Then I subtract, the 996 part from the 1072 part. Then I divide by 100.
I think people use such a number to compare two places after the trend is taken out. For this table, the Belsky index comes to -0.0025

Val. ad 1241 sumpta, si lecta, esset 293.5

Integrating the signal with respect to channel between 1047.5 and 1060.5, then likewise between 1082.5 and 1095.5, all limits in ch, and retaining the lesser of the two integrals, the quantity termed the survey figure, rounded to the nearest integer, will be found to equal 2628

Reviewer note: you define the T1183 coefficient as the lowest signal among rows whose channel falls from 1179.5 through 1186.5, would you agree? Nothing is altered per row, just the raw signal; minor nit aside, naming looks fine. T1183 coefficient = 240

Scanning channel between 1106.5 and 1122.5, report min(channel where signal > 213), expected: 1107 ch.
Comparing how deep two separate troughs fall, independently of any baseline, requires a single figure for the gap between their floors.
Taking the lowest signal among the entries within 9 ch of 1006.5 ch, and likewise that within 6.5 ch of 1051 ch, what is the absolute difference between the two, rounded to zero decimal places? 22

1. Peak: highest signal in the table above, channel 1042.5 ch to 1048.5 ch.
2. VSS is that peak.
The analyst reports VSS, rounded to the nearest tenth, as 212.5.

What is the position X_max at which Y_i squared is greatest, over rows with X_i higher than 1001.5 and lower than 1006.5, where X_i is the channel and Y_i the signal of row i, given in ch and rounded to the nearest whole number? 1006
